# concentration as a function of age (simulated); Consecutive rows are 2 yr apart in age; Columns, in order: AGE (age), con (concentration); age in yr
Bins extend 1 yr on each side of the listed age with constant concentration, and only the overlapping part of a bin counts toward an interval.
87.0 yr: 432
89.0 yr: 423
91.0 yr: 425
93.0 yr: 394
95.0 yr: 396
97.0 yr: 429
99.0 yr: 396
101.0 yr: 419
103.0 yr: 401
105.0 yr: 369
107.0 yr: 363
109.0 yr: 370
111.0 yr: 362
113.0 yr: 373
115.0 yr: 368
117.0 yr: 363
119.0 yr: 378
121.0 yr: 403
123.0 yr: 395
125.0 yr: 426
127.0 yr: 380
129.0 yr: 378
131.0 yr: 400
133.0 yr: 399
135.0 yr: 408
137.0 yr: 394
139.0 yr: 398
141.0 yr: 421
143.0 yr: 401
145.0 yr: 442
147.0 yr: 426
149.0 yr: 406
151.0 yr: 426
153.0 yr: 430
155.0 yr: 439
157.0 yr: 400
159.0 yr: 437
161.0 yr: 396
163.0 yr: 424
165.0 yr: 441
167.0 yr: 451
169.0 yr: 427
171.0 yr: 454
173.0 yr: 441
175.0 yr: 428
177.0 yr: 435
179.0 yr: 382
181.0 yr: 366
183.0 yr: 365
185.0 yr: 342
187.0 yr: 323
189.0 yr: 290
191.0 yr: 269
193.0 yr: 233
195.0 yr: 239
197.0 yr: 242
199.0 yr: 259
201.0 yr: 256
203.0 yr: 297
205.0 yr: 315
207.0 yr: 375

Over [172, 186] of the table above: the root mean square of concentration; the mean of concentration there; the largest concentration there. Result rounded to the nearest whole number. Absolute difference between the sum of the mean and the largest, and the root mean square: 439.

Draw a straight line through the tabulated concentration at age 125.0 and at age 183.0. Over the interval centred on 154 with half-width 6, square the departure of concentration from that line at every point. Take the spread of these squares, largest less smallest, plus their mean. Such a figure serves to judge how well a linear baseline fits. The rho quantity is 3180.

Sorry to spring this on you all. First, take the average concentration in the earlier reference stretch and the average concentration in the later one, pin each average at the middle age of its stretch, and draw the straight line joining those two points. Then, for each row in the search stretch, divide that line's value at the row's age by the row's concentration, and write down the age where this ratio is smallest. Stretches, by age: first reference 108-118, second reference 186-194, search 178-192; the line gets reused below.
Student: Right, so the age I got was 179.0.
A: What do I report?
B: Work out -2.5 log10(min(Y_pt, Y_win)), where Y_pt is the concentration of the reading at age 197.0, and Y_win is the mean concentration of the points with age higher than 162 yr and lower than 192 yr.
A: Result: -6.0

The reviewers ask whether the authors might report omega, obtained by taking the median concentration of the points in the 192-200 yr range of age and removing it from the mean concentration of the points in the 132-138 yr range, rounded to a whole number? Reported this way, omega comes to 160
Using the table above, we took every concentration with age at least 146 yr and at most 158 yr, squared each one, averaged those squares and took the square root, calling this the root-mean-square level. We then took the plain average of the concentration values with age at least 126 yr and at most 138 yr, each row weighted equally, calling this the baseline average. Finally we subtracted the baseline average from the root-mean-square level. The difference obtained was 28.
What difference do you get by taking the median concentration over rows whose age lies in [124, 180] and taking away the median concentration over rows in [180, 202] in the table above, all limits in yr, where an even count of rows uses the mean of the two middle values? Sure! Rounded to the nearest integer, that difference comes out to 156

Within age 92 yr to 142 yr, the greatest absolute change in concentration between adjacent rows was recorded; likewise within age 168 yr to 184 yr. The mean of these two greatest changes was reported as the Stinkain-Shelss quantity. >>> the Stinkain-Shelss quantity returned 49.5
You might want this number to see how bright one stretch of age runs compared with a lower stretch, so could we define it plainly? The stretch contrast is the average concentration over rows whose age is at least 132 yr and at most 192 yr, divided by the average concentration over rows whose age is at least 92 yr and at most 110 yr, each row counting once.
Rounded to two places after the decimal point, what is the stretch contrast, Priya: 1.02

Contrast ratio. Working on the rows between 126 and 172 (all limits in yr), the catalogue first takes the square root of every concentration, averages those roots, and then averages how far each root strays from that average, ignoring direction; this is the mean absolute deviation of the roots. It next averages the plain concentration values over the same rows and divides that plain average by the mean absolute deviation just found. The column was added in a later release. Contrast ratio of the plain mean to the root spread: 884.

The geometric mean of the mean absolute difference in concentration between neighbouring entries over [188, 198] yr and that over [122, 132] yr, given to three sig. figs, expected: 20.4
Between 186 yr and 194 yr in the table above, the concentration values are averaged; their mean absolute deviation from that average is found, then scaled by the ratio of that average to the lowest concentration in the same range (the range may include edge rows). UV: 33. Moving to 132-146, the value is 13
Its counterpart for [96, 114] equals 23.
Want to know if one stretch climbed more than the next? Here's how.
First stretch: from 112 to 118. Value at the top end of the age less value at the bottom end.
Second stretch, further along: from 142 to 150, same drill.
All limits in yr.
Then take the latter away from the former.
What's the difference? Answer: -15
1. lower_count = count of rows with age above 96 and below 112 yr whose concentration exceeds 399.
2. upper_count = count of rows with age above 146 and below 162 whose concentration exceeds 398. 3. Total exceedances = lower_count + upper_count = 10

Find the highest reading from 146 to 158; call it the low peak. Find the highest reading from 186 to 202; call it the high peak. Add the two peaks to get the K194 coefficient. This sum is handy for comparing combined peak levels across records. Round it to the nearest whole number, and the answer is 762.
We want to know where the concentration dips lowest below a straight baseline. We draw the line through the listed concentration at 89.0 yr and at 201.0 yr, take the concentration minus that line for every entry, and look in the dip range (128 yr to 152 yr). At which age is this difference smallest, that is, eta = 129.0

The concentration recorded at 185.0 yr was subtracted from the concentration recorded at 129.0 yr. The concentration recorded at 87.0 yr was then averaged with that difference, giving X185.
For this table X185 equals 234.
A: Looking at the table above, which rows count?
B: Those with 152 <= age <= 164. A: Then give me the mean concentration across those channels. 421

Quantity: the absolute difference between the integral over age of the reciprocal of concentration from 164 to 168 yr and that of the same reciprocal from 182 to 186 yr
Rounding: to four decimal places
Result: 0.0024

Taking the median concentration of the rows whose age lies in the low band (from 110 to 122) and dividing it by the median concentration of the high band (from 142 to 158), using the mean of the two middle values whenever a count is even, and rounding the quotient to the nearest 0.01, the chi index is 0.87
